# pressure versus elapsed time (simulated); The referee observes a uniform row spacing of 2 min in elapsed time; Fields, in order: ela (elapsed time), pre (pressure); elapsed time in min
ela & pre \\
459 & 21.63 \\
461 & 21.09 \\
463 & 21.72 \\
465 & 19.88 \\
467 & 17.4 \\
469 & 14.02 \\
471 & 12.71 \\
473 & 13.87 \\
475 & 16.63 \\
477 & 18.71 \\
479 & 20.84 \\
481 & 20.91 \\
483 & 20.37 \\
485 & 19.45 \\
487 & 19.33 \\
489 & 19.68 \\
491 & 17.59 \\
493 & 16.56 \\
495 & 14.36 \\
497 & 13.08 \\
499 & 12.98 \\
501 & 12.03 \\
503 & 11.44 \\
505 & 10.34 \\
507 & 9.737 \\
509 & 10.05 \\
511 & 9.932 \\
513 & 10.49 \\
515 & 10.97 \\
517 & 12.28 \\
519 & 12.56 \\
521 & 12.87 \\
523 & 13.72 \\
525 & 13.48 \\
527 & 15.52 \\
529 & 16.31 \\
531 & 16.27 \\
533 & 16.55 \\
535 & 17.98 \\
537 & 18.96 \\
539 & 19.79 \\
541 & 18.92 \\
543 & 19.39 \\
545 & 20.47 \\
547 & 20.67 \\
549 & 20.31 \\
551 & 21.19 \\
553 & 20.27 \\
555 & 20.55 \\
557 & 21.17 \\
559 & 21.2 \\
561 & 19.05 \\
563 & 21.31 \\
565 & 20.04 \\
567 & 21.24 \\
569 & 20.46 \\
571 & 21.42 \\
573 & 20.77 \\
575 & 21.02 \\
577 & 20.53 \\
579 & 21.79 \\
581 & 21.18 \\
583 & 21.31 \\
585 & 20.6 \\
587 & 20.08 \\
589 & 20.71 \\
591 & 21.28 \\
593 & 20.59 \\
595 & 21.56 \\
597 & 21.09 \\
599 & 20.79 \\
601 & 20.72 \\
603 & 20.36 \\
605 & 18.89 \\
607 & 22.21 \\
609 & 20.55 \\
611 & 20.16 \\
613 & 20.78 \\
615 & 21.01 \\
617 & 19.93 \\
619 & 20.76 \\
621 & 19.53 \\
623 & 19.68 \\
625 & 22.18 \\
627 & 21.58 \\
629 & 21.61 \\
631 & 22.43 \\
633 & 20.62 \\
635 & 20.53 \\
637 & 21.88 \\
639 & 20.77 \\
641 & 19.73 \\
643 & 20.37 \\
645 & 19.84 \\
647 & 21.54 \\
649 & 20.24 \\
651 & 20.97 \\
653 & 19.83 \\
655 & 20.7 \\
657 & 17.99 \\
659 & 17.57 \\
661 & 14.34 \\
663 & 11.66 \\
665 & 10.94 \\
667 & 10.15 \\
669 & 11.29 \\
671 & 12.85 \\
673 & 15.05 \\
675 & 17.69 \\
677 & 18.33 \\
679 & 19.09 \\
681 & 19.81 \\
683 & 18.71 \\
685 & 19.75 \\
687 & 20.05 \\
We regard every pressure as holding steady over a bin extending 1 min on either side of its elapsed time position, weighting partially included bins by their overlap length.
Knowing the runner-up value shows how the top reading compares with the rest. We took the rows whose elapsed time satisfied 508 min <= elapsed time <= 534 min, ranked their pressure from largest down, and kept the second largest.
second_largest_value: 16.31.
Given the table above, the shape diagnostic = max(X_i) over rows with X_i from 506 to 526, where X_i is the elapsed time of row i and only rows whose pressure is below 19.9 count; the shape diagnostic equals 525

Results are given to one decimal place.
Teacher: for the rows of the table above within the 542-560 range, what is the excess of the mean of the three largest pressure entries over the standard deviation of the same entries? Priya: 20.6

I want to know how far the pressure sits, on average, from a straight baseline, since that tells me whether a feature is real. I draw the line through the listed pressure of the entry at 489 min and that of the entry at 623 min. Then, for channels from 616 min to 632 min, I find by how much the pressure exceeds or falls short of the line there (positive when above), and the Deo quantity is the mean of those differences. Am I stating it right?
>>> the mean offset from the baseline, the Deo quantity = 1.3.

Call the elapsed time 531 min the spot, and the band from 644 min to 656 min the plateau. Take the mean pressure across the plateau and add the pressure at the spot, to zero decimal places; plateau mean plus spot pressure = 37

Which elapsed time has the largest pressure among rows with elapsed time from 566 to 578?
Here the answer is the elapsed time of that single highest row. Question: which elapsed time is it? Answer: 571 min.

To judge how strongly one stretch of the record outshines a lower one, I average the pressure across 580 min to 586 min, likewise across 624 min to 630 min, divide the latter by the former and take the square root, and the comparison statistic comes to 1.02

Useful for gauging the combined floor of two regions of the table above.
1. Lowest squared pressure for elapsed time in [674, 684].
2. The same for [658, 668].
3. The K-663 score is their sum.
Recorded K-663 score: 416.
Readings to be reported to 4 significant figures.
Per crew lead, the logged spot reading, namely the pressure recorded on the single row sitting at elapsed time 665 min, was 10.94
